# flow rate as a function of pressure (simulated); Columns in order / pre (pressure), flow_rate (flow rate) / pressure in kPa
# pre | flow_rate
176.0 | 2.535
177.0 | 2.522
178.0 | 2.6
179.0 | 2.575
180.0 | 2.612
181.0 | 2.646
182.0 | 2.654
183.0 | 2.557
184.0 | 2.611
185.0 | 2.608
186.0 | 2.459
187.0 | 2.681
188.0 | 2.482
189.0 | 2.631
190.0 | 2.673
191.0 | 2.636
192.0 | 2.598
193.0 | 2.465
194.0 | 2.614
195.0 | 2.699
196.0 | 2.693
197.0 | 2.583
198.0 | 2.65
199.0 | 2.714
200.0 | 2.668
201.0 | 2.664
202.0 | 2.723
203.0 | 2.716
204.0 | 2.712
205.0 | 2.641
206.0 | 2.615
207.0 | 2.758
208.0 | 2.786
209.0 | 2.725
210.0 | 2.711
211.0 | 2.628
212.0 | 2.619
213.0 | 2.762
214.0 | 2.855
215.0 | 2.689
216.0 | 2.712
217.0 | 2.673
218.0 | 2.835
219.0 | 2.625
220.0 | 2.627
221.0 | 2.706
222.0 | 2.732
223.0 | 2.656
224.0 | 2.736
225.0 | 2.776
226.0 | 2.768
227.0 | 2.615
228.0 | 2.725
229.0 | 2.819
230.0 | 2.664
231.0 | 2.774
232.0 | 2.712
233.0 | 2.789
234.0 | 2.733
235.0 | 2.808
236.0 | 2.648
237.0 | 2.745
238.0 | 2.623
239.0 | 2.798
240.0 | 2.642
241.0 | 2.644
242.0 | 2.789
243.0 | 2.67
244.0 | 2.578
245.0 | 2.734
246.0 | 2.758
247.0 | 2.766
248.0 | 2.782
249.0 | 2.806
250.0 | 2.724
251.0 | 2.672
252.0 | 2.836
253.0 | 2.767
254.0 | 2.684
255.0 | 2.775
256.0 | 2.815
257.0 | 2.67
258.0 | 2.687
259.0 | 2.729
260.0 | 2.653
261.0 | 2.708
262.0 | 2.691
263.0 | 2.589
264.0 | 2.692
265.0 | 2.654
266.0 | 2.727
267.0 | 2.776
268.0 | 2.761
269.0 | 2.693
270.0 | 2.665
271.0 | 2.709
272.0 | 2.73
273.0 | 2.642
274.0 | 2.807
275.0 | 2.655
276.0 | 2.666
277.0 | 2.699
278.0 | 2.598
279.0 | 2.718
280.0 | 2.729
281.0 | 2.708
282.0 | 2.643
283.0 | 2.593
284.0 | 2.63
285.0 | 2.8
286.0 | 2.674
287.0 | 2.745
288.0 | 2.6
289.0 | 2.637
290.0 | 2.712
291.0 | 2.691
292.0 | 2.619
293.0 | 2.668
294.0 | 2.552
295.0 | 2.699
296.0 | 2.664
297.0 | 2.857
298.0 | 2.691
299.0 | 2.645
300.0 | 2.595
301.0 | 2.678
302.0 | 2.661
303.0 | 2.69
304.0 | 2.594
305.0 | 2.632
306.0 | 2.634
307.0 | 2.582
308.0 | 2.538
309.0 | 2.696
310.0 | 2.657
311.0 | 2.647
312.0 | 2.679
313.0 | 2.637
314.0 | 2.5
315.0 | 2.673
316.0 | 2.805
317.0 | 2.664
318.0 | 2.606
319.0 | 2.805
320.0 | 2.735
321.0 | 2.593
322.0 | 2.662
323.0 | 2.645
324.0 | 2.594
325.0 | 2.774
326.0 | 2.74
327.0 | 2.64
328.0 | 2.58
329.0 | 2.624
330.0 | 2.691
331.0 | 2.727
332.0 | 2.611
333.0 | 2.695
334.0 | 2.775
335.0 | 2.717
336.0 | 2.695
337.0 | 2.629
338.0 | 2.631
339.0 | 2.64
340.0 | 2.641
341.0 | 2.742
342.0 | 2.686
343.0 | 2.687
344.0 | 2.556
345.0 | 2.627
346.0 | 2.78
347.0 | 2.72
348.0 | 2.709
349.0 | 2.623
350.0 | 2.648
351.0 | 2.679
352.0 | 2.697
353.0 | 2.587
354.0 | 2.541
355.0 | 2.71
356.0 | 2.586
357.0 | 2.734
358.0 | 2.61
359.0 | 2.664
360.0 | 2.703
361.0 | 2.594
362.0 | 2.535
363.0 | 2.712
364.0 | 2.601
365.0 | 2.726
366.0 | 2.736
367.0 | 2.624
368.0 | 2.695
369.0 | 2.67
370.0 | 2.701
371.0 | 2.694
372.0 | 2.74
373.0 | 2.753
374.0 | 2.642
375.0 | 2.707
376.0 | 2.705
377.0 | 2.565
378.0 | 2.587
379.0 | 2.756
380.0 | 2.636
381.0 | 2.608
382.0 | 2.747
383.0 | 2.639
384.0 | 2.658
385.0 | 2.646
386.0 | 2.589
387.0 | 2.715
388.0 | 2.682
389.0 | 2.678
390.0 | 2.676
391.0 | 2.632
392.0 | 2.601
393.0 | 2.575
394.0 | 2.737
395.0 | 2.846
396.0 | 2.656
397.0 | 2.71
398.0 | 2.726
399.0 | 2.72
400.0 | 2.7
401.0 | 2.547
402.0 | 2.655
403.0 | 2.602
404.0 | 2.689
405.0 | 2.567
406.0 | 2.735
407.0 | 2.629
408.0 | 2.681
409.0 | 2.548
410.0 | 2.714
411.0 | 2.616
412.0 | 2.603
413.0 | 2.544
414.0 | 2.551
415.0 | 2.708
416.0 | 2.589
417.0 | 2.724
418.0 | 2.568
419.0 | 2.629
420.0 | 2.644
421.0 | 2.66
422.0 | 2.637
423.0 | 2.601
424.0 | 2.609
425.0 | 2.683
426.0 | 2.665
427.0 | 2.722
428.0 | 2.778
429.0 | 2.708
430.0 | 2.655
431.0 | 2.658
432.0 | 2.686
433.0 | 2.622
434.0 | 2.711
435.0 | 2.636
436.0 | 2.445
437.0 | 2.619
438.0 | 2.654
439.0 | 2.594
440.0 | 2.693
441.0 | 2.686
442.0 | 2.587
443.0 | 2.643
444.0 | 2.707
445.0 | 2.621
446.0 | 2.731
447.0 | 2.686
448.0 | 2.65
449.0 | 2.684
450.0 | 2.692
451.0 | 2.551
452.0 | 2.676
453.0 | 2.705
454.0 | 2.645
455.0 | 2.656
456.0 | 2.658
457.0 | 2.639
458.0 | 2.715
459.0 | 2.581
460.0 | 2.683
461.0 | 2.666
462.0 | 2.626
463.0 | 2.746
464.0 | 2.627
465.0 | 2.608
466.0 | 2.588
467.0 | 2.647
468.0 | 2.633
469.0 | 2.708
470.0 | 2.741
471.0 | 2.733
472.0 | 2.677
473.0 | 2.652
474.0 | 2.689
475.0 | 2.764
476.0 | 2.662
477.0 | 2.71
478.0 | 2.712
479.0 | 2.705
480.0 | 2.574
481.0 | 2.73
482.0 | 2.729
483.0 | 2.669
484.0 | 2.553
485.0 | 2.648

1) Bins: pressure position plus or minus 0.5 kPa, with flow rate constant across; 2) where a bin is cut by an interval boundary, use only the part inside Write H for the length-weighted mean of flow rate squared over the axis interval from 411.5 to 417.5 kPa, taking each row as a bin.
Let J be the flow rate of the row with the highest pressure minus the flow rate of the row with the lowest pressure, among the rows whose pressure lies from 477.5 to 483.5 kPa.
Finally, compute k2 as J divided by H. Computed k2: -0.006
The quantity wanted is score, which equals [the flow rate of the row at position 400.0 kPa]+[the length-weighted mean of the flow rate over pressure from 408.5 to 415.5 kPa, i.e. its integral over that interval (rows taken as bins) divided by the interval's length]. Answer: 5.31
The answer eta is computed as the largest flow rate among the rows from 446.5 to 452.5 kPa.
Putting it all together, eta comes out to 2.692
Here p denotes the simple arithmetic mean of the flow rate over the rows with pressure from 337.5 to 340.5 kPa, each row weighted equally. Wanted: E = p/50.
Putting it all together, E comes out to 0.0527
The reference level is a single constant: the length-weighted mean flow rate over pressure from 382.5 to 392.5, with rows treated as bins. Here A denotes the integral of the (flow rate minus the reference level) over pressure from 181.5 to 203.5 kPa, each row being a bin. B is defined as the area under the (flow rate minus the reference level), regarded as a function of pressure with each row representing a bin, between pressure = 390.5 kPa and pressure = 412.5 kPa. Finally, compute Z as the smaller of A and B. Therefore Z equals -0.6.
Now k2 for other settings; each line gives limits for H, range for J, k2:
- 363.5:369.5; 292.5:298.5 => 0.003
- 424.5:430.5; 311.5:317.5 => -0.002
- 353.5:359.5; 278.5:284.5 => -0.013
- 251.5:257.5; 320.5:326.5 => 0.019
